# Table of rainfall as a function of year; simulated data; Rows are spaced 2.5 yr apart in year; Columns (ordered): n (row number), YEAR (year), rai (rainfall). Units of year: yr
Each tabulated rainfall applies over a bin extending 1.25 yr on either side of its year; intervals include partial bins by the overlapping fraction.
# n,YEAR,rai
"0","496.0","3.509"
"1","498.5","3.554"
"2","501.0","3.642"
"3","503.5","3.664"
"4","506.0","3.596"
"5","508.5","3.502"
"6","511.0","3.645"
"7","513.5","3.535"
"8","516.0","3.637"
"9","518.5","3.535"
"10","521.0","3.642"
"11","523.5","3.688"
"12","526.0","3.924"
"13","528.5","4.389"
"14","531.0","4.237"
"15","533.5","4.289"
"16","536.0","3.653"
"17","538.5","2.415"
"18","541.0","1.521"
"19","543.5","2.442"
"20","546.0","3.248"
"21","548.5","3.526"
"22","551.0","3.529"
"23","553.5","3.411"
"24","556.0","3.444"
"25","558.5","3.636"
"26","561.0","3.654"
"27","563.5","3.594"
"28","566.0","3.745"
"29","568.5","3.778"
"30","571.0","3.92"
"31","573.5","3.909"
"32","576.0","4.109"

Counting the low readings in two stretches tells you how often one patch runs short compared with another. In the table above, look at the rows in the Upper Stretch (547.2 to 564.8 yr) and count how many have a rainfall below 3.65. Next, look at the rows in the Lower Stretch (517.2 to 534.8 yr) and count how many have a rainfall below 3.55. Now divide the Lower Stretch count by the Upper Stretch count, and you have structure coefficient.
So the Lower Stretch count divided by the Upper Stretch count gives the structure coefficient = 0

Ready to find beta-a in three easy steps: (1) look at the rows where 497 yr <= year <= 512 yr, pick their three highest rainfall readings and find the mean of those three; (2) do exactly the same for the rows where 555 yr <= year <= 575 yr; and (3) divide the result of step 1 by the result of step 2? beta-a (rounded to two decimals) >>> 0.94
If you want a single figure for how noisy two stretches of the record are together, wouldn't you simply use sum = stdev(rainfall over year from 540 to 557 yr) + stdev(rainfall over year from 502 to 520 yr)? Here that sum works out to 0.8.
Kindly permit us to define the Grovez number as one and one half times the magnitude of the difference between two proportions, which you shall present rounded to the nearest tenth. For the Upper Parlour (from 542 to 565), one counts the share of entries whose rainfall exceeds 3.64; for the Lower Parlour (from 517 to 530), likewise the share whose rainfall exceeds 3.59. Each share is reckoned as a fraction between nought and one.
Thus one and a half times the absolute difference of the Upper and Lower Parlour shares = 1.0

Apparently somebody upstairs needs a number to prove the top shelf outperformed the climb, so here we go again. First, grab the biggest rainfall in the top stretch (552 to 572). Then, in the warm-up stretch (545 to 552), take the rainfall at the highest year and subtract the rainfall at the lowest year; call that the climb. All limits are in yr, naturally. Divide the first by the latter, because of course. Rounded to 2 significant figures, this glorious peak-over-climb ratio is 14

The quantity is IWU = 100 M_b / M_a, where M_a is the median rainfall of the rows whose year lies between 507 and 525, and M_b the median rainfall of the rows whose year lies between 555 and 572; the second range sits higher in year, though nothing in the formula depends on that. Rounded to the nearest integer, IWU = 100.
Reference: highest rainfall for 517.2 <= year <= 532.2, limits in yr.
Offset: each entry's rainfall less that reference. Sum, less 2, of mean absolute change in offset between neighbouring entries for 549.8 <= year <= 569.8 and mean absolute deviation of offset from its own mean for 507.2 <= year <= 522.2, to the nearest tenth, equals -1.9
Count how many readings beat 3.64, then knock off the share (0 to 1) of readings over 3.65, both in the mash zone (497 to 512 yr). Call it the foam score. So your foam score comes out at 2.8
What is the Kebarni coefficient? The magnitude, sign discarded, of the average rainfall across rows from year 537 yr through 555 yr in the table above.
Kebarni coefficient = 2.9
